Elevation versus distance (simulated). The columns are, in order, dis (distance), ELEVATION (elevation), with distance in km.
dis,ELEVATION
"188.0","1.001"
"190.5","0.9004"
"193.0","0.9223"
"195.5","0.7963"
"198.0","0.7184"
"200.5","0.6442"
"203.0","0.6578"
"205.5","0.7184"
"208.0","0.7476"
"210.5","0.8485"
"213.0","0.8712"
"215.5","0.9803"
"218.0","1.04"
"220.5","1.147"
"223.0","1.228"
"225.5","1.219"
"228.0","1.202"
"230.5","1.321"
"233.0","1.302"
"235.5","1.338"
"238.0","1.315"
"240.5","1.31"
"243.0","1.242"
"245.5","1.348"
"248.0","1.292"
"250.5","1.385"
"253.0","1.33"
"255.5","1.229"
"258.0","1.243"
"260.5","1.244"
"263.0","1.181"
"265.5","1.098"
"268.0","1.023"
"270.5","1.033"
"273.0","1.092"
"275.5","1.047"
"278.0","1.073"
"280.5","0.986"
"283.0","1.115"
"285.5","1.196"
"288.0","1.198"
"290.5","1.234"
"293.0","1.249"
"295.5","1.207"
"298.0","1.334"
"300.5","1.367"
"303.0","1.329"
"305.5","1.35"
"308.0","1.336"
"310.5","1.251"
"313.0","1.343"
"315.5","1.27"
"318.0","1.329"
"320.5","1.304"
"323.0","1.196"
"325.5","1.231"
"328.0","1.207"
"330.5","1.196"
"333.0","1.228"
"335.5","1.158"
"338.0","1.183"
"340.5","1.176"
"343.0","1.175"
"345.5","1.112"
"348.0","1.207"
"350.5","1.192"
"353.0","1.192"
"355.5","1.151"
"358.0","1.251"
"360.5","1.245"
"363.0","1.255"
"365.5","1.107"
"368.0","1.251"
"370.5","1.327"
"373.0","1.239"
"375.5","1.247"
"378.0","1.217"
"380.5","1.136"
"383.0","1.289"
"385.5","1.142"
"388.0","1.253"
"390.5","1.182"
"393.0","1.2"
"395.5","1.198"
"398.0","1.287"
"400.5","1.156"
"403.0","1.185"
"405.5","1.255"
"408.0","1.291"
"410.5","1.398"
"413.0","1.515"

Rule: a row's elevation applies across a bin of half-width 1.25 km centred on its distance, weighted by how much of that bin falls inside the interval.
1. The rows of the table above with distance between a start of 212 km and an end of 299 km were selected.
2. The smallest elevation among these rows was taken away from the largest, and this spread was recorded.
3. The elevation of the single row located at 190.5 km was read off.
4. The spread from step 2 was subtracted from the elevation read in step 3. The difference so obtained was 0.39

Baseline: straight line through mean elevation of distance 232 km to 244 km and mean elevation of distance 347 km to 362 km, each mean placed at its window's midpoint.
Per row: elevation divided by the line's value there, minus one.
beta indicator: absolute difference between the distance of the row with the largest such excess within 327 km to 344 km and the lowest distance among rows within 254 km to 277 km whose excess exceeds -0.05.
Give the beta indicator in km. 77.5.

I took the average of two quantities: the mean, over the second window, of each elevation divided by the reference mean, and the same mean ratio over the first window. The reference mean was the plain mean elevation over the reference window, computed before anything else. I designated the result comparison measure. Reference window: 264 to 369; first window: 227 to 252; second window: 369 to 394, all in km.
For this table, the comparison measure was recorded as 1.05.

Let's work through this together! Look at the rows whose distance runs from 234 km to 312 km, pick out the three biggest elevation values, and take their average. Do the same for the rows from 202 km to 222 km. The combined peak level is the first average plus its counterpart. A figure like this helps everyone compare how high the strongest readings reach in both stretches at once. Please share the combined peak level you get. 2.42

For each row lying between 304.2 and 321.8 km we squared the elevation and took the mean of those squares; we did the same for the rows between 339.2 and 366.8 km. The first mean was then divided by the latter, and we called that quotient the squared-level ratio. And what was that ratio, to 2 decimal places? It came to 1.22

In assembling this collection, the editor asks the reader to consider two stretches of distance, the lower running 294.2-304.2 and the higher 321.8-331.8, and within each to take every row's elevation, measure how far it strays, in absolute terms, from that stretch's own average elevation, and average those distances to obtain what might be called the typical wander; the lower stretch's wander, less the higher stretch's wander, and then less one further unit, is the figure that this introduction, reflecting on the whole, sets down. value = -0.961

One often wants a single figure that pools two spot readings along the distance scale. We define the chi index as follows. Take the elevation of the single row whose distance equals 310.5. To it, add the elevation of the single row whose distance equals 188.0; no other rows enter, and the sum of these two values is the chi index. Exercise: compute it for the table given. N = 2.25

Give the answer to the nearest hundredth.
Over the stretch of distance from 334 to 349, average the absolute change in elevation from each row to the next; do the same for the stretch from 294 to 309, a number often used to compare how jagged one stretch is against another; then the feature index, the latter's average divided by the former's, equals 1.22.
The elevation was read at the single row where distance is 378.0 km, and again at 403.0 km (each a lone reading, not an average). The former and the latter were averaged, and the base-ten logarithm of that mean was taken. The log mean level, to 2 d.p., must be 0.08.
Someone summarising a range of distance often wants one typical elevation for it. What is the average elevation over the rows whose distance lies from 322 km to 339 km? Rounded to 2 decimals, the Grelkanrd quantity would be 1.20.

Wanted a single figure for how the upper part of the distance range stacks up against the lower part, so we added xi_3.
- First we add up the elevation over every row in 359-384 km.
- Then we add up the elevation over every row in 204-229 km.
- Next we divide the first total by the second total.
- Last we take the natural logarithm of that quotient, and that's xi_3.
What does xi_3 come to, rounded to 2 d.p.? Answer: 0.21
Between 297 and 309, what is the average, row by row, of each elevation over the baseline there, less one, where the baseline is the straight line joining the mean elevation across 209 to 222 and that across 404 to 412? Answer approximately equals 0.19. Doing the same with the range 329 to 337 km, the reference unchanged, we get 0.01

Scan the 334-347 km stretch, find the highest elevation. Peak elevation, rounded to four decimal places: 1.1830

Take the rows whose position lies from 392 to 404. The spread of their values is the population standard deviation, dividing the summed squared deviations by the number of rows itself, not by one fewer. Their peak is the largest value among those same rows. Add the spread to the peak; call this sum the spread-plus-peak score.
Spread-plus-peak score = 1.33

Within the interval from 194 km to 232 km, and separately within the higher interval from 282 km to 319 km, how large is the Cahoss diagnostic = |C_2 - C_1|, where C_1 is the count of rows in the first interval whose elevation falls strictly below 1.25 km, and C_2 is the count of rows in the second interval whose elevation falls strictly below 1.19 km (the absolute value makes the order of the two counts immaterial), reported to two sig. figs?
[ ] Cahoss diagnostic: 13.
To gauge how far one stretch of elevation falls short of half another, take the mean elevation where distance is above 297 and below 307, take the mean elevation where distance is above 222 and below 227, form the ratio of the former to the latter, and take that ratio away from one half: -0.60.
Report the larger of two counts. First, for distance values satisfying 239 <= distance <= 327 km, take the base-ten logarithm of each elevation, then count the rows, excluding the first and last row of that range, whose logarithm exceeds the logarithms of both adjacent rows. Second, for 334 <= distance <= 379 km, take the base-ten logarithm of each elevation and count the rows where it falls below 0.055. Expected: 10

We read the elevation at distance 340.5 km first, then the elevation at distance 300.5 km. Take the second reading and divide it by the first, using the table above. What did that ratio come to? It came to 1.16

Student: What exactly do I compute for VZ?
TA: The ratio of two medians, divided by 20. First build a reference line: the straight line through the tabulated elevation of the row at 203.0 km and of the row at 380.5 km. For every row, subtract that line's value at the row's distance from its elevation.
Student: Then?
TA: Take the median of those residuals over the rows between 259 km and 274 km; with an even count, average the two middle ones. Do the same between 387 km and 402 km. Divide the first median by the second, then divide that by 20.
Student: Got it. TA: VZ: 0.50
